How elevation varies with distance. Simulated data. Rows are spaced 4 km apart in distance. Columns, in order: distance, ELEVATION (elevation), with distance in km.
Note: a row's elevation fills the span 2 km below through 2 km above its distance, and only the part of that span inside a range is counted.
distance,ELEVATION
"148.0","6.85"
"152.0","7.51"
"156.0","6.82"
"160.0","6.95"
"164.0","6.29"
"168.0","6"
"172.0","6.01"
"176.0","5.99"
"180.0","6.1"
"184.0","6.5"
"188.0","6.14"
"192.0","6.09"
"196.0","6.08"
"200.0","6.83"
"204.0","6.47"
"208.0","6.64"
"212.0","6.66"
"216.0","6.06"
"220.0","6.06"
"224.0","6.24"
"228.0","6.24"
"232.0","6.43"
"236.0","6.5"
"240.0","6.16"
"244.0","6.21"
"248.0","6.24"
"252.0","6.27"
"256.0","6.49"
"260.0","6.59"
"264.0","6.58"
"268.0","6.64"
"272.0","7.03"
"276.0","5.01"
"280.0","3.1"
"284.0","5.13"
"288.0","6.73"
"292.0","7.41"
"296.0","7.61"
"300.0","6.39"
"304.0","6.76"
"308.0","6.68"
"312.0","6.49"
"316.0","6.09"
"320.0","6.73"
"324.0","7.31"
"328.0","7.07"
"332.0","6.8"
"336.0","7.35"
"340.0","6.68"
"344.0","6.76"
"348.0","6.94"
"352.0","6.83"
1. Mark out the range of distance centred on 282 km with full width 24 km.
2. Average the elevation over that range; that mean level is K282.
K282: 5.7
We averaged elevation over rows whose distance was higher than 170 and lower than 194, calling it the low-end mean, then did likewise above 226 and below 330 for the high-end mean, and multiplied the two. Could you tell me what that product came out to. 39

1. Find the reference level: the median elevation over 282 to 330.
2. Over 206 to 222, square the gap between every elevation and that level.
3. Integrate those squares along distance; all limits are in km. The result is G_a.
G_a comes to 4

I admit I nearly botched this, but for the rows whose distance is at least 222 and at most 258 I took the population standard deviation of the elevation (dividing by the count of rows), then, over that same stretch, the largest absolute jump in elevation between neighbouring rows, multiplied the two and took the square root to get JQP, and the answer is 0.20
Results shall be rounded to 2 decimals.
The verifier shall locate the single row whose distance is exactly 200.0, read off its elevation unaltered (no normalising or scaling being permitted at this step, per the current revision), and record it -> 6.83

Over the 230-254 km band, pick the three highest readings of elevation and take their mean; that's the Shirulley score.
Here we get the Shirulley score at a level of 6.4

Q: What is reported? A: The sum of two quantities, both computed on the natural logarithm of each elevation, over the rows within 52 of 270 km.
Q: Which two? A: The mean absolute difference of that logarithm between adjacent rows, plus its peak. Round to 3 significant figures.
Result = 2.13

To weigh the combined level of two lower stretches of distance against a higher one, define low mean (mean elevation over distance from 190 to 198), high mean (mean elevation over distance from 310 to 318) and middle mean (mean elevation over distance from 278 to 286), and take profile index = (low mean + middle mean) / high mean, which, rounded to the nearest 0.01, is 1.62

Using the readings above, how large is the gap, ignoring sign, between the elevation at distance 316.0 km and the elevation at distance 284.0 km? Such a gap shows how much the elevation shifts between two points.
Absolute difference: 1.0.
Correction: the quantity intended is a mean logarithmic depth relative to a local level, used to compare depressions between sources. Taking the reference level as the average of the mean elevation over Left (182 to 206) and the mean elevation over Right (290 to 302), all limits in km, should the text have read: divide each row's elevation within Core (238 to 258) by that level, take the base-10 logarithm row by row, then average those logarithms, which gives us -0.031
